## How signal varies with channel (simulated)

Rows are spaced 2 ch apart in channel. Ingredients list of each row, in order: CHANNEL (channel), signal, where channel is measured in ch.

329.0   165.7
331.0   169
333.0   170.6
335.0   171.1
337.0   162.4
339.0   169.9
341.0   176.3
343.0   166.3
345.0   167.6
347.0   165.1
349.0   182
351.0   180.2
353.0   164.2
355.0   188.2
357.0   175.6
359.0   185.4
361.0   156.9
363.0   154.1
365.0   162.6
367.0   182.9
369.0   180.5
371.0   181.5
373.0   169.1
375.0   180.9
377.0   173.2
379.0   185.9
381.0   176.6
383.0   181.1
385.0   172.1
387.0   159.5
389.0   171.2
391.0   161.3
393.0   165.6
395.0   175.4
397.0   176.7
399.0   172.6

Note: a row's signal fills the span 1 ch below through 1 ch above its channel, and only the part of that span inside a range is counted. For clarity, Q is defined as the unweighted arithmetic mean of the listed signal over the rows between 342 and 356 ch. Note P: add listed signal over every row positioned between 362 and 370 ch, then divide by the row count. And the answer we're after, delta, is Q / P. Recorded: 1.02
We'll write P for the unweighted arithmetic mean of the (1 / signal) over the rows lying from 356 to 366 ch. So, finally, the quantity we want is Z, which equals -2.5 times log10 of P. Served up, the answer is 5.55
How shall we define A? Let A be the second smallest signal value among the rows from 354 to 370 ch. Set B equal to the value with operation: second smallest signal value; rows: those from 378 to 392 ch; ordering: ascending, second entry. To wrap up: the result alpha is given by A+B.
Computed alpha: 318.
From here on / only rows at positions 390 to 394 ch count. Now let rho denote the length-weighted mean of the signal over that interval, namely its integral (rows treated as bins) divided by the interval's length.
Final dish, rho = 163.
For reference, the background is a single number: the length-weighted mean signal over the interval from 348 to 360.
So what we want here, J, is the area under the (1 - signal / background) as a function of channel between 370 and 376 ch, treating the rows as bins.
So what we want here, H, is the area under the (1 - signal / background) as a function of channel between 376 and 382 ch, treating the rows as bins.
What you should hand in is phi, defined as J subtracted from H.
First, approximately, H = 0.0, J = 0.1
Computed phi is -0.05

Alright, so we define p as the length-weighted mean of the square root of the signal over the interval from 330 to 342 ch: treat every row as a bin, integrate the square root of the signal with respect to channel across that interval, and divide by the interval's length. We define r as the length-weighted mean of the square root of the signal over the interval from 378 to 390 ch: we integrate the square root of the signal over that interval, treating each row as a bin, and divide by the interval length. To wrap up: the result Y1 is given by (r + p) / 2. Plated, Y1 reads 13.1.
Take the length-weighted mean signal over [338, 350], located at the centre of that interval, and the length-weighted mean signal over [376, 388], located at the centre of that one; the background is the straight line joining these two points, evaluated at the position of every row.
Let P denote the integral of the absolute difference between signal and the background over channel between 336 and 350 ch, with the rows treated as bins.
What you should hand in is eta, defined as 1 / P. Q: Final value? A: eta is 0.0126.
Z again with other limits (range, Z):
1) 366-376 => 5.63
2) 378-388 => 5.60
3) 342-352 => 5.59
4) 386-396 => 5.55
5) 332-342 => 5.58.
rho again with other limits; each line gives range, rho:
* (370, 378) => 176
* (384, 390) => 168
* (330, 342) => 170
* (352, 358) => 176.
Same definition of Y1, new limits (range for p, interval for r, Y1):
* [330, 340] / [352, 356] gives 13.1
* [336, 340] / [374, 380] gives 13.2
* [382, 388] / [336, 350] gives 13.1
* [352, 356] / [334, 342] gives 13.2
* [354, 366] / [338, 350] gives 13.1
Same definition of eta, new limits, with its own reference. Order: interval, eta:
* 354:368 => 0.0058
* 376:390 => 0.0115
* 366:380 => 0.0103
